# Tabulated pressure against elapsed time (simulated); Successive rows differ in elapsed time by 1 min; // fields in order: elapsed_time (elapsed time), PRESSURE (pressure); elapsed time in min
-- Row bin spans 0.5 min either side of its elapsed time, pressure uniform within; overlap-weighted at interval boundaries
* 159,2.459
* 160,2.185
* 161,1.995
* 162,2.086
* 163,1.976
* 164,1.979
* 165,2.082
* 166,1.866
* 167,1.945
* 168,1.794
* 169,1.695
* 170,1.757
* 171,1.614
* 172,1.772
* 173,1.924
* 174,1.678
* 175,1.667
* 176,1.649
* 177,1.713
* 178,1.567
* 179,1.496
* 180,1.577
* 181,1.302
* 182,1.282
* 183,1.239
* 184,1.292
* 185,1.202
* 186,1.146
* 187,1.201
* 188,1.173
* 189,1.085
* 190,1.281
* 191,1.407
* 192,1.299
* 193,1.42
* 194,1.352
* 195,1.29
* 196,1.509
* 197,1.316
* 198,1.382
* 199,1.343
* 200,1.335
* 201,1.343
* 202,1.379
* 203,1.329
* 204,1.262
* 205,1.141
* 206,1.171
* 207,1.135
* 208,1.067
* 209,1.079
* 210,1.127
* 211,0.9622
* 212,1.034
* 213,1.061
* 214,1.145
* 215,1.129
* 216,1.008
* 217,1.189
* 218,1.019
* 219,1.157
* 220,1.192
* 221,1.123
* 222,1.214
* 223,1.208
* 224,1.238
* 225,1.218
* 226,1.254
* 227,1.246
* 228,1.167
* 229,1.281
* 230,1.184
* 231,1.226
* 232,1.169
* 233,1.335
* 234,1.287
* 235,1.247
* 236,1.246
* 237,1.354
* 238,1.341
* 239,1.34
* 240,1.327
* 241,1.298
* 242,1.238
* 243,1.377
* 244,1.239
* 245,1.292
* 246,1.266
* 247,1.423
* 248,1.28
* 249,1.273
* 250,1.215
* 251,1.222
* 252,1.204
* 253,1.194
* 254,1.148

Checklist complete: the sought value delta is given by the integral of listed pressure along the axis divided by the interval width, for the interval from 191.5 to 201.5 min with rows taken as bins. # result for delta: 1.36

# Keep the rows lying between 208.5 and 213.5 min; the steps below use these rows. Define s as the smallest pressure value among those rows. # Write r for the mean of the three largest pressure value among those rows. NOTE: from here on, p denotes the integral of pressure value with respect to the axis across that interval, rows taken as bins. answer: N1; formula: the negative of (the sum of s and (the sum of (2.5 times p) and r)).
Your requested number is -15.2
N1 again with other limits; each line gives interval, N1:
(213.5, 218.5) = -15.9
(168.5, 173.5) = -25.3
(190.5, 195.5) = -19.6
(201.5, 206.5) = -18.2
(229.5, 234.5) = -18.0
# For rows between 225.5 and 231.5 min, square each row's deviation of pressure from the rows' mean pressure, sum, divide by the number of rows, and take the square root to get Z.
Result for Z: 0.04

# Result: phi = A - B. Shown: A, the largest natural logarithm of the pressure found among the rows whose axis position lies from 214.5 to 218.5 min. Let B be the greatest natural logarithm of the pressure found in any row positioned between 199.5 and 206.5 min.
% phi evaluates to -0.1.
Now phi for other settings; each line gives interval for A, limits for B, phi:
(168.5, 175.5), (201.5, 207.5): 0.3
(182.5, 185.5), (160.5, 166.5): -0.5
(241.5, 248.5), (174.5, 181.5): -0.2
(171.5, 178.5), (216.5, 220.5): 0.5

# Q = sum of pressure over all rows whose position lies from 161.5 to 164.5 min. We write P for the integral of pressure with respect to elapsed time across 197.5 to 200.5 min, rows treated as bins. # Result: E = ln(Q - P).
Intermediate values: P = 4.06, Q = 6.0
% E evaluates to 0.7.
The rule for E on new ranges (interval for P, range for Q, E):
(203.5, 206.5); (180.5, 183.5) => -1.4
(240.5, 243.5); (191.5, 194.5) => -1.8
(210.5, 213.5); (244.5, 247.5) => -0.1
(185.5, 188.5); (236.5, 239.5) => -0.7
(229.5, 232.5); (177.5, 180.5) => 0.1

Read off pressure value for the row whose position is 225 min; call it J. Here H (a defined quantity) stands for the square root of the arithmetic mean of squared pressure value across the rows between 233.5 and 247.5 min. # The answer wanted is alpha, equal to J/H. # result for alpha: 0.93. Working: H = 1.31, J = 1.218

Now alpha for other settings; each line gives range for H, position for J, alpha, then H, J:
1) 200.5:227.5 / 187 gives 1.03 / 1.17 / 1.201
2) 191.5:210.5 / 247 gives 1.11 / 1.28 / 1.423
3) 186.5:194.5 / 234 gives 1.00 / 1.28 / 1.287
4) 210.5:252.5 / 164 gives 1.62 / 1.22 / 1.979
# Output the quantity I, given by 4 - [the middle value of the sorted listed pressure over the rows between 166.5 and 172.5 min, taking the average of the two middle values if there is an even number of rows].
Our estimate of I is 2.24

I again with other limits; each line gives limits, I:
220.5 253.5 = 2.75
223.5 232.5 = 2.77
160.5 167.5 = 2.02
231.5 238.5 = 2.71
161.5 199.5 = 2.50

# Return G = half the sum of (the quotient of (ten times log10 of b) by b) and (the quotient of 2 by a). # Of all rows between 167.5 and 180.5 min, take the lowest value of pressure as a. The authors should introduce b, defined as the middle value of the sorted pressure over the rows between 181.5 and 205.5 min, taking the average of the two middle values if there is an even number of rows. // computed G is 1.10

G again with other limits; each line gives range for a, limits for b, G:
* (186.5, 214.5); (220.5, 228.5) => 1.39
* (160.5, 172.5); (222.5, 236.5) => 1.00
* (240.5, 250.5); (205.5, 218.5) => 0.98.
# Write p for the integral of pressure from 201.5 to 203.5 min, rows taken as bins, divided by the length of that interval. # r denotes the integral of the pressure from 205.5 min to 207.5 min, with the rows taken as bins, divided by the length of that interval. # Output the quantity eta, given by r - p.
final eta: -0.20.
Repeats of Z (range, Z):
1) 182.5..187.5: 0.05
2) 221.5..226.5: 0.02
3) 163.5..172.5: 0.14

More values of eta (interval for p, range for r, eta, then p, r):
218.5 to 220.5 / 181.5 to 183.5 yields 0.09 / 1.17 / 1.26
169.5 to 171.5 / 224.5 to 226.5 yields -0.45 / 1.69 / 1.24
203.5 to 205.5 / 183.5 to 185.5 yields 0.05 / 1.20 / 1.25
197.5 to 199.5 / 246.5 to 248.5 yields -0.01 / 1.36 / 1.35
